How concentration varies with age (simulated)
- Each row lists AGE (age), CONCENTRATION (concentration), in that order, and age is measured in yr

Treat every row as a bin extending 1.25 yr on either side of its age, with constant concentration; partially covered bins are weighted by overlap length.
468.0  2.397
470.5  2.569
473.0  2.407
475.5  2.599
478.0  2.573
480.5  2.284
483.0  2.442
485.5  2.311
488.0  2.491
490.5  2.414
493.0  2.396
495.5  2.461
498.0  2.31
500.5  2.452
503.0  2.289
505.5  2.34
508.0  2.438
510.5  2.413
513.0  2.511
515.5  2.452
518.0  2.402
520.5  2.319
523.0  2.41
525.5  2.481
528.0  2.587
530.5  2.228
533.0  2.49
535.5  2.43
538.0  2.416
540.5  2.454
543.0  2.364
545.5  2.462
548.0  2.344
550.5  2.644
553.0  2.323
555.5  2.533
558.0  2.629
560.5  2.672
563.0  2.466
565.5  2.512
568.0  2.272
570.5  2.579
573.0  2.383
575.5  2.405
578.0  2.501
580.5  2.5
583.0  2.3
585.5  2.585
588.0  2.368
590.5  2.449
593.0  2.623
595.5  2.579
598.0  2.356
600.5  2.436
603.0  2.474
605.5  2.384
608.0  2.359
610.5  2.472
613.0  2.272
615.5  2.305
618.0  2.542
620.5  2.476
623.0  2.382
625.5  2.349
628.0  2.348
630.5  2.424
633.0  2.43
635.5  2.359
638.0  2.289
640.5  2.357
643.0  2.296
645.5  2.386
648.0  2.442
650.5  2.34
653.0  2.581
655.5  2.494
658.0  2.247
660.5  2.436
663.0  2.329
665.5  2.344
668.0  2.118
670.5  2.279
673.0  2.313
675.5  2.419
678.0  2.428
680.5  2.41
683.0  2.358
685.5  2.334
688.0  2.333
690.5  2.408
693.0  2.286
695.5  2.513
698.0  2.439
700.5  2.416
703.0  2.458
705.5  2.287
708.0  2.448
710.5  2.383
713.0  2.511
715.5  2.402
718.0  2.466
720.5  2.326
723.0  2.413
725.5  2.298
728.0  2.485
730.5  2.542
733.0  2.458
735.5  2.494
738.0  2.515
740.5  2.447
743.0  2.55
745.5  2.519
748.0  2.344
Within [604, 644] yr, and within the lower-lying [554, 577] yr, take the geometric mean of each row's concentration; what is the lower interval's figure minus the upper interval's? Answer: 0.11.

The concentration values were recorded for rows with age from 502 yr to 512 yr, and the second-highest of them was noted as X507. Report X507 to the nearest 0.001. 2.413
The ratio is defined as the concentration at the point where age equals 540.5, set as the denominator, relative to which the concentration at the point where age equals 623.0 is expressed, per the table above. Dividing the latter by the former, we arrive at 0.97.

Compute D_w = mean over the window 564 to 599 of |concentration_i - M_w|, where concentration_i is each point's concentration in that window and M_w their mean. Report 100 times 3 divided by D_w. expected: 3120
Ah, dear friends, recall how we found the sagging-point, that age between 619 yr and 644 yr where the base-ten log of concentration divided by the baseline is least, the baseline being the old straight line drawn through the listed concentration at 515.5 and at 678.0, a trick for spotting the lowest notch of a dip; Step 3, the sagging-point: 638.0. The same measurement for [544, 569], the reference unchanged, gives 568.0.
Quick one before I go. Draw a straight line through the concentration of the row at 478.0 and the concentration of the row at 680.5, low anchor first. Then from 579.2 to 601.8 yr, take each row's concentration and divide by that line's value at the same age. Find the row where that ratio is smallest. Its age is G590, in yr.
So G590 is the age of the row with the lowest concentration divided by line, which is 583.0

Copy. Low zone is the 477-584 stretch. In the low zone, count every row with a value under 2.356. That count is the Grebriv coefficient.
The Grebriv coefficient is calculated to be 11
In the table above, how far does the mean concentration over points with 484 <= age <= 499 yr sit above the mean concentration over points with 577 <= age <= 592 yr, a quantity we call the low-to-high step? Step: -0.053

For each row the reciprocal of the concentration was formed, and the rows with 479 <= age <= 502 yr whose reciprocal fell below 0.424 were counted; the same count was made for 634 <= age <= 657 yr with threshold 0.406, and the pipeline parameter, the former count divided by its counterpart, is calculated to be 3.0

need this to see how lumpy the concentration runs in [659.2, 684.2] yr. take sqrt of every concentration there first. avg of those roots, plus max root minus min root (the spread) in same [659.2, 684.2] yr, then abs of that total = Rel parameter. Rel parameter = 1.64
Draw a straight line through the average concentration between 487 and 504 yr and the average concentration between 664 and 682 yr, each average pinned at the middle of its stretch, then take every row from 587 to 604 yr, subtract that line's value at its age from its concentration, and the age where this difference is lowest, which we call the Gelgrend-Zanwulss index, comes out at 598.0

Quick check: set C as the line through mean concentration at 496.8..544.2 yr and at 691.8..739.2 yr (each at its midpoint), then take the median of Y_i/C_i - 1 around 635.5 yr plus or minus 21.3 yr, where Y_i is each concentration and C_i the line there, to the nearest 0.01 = -0.02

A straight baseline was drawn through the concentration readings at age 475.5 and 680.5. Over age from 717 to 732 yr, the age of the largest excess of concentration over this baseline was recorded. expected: 730.5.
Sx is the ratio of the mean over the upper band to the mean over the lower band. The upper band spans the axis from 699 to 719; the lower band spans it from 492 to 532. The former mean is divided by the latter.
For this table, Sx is 1.01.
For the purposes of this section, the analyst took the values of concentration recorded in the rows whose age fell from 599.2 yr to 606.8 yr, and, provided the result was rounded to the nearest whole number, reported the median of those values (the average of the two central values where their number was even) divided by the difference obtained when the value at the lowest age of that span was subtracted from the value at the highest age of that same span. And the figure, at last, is -47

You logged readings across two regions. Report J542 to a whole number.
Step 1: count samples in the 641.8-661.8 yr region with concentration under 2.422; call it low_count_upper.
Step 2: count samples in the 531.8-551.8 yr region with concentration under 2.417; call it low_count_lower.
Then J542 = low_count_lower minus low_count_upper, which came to -1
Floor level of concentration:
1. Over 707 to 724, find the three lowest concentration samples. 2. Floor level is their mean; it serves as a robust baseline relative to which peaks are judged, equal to 2.37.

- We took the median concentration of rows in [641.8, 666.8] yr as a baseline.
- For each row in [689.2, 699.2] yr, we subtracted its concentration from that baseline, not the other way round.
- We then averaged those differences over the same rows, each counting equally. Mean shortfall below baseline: -0.05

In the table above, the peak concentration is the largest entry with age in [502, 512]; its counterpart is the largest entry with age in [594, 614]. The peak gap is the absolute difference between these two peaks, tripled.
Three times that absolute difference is 0.42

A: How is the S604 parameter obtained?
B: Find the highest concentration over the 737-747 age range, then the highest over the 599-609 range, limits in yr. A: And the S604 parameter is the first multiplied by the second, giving 6.31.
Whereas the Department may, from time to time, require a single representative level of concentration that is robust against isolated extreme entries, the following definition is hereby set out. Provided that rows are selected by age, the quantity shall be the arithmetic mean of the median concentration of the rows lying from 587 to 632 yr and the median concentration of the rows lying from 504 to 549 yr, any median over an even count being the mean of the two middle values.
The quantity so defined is 2.41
